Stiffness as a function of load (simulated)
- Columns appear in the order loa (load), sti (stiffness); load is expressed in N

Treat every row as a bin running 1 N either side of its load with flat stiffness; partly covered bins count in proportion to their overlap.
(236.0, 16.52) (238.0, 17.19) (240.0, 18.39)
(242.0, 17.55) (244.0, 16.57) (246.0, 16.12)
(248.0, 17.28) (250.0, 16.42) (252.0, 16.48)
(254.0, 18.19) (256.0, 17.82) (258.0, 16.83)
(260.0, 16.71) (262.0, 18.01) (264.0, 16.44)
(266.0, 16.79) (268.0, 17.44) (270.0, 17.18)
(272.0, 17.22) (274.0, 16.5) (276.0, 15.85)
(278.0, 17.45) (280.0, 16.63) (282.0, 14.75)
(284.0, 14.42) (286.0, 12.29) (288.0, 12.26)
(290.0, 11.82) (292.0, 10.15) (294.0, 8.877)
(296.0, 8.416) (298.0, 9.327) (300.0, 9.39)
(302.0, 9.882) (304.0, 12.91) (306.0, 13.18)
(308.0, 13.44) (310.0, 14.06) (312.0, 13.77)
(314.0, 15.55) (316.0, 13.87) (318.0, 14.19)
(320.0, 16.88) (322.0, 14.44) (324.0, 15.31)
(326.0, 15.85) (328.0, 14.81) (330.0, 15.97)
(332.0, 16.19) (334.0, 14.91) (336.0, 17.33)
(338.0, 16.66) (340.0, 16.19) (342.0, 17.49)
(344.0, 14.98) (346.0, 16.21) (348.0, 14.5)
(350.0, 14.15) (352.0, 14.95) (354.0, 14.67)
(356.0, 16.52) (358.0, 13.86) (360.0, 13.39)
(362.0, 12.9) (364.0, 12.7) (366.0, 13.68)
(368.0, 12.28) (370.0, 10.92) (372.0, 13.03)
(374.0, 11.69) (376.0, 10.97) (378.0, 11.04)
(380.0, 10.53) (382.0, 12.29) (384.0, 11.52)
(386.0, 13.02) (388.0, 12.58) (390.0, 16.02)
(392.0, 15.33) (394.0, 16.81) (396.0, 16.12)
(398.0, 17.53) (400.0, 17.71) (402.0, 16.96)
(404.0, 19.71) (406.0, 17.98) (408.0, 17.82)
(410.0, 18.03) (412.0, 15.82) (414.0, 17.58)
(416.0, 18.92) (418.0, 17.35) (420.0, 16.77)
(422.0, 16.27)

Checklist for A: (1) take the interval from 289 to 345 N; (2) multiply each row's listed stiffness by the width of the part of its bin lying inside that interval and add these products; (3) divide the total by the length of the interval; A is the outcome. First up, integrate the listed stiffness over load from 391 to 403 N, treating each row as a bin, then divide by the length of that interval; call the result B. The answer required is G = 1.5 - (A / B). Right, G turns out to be 0.68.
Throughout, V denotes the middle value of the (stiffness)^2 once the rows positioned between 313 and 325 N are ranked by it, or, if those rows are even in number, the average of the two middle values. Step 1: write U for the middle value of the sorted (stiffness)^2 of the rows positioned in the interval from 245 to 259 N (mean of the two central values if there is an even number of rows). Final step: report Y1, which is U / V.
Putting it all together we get 1.3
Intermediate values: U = 283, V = 221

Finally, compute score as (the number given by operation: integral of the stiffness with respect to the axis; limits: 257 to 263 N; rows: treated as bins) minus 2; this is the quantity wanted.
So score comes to 101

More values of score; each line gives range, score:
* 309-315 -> 85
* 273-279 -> 98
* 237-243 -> 104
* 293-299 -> 51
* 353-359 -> 88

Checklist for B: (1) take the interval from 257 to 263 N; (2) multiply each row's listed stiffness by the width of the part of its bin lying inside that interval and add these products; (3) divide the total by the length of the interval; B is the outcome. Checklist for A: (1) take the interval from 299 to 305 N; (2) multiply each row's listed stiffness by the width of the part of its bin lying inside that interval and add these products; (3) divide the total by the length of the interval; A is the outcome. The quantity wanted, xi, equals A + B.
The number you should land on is 27.9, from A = 10.7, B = 17.2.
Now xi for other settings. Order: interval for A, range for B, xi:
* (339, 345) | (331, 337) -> 32.4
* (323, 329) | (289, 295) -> 25.6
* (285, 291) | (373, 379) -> 23.4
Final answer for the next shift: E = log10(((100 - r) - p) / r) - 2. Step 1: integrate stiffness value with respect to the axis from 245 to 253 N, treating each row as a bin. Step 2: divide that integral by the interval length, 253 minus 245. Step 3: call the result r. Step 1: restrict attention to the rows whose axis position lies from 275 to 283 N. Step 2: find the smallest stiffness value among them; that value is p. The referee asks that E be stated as -1.38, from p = 14.75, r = 16.6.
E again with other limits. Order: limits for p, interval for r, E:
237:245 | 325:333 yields -1.37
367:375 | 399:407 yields -1.41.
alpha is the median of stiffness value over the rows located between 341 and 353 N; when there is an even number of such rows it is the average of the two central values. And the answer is 15.0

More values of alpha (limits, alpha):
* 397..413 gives 17.8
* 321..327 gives 15.3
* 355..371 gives 13.1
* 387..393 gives 15.3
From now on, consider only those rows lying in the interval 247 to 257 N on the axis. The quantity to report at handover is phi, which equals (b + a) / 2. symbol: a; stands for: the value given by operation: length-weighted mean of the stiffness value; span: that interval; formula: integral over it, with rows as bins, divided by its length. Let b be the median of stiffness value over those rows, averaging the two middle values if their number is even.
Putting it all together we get 17.3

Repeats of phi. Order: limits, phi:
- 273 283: 16.4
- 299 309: 12.3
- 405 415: 17.6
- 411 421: 17.3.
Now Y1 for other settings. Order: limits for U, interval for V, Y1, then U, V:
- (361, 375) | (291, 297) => 2.0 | 161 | 79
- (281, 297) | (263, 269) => 0.5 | 145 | 282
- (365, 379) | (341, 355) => 0.6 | 137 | 224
